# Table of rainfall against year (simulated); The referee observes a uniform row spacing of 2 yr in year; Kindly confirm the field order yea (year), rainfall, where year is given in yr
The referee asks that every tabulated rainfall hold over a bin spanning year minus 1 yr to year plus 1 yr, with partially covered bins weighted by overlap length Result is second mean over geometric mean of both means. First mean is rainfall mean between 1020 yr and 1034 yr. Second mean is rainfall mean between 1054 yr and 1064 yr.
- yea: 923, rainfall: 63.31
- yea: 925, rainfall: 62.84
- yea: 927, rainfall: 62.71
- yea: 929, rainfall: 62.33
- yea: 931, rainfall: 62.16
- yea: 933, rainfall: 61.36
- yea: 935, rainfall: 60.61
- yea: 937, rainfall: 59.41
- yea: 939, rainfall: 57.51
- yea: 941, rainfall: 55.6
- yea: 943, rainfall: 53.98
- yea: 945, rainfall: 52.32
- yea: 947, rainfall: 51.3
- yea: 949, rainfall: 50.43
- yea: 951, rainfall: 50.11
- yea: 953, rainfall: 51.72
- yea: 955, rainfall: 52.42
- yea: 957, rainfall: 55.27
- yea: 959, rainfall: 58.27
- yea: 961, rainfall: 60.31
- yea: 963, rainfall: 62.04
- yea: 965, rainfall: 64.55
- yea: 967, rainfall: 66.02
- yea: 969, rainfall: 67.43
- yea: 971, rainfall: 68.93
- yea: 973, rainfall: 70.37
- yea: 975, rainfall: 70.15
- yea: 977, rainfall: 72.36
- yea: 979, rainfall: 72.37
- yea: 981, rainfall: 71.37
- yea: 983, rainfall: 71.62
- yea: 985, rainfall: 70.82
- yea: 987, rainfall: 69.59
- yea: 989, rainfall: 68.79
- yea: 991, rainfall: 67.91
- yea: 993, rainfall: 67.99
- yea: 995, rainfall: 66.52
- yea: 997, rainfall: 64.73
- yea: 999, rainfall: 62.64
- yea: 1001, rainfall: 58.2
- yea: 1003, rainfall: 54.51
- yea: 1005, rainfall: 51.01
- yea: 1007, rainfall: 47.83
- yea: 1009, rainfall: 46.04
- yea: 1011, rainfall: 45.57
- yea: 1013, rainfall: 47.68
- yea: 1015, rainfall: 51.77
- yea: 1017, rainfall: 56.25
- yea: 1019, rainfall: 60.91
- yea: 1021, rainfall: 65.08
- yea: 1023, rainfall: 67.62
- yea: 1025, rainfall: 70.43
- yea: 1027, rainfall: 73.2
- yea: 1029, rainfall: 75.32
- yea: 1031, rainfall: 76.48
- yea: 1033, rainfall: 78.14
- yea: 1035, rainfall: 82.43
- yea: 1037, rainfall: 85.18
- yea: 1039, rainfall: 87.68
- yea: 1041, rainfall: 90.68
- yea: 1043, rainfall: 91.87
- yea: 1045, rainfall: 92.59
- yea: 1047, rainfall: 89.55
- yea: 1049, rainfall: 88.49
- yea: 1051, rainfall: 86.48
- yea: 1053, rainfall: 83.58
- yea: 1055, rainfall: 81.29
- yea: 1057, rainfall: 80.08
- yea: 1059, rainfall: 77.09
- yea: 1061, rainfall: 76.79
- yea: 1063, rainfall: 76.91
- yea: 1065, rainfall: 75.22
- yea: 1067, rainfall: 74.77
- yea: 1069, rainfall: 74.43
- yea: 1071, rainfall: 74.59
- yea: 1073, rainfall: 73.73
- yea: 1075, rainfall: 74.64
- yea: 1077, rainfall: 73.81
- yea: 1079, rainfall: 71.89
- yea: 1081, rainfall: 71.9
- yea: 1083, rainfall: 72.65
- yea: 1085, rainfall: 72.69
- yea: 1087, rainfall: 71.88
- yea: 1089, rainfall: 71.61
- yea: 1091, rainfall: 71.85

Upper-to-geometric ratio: 1.04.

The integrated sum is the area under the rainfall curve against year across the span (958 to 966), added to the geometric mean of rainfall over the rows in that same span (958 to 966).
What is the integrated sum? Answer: 552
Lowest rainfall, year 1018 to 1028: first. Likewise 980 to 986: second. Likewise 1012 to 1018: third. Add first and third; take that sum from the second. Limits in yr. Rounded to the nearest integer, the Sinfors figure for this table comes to -38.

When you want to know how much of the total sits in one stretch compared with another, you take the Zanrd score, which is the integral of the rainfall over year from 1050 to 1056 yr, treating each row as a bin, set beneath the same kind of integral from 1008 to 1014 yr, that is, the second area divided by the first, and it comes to 0.55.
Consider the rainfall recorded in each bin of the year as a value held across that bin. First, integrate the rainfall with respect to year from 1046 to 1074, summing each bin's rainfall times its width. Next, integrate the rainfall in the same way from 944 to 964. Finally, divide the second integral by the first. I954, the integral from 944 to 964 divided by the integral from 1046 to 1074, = 0.49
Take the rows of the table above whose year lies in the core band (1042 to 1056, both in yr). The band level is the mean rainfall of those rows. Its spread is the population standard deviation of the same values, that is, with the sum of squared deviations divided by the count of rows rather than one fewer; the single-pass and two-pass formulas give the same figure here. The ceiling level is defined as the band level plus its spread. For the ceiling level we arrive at 92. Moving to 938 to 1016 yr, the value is 69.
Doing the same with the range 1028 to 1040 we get 85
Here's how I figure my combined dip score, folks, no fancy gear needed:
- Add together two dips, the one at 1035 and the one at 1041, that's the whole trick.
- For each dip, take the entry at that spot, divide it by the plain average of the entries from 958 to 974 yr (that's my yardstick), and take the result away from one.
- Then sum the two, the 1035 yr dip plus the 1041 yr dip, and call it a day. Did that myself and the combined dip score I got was -0.67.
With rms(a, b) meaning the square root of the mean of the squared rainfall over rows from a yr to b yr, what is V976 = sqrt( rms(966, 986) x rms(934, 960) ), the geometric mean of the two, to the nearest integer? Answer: 62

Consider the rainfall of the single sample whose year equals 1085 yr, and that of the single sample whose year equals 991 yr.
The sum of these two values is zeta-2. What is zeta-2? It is 141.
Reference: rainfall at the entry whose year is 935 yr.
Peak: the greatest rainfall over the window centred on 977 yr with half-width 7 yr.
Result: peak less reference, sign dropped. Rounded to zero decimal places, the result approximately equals 12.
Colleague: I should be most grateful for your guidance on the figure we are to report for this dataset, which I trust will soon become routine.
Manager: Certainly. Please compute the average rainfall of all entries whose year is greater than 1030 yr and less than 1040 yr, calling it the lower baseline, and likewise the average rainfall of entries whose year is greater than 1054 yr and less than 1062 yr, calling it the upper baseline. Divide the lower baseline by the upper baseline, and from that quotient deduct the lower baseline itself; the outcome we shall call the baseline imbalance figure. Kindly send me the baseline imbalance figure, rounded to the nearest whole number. -81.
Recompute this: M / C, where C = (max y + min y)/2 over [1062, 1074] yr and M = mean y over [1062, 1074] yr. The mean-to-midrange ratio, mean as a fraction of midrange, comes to 0.995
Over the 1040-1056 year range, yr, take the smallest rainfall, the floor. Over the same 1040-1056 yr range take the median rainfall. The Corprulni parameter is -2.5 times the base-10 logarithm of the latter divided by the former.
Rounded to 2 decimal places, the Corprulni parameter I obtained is -0.10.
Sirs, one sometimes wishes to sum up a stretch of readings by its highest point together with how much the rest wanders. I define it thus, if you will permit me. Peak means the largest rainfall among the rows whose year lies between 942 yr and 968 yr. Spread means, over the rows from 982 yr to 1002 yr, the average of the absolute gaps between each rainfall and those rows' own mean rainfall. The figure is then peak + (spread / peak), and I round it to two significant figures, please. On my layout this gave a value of 66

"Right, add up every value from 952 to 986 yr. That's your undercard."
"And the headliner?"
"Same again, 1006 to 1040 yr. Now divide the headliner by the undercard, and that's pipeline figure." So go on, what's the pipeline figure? 1.01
